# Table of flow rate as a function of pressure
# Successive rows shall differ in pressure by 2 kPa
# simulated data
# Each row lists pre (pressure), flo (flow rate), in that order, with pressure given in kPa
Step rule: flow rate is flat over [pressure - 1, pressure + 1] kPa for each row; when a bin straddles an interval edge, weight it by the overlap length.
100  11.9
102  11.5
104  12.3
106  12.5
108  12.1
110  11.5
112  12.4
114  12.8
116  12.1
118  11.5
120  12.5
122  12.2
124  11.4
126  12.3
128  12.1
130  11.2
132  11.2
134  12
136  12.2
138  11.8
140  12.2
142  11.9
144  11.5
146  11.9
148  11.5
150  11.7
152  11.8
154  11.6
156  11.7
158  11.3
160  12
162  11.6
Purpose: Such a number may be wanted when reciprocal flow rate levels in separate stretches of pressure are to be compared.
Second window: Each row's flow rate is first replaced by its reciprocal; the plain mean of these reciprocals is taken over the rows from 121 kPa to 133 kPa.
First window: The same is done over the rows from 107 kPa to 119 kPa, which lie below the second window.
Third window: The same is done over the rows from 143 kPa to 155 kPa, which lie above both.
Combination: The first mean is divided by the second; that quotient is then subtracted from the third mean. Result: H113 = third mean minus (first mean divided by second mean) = -0.886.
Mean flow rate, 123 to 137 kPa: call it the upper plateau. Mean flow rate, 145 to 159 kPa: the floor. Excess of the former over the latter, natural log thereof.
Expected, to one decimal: -2.1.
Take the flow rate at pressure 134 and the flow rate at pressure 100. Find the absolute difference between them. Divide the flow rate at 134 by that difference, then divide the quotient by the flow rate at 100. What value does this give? 10.1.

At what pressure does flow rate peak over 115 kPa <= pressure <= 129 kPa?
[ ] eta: 120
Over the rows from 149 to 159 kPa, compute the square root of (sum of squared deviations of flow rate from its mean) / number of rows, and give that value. 0.17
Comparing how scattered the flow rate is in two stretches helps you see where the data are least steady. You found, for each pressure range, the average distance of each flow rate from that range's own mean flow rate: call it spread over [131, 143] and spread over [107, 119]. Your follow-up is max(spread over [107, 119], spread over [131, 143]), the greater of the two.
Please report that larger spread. 0.378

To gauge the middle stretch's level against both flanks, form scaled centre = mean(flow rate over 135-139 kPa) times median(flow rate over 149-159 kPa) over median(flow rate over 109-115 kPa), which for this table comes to 11.3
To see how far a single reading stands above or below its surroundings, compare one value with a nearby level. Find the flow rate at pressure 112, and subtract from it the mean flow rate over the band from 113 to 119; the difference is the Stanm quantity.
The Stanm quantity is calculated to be 0.3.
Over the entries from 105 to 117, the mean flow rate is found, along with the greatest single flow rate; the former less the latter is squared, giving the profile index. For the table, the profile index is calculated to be 0.32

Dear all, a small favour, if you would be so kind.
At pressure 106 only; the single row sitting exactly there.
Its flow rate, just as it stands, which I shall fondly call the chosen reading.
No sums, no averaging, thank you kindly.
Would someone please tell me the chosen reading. 12.5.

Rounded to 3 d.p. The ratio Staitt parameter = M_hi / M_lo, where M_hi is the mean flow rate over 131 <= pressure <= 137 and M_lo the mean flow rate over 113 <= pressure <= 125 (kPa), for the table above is 0.977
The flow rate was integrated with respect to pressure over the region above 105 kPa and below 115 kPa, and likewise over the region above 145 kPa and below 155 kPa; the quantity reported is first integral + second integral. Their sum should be 240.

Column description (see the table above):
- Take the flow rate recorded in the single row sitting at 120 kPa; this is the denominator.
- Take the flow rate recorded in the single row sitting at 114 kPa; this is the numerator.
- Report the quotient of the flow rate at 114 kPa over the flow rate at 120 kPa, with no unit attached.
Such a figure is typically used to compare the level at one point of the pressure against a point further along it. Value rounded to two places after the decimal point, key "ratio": 1.02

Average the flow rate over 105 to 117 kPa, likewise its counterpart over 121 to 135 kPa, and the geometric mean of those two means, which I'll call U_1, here 12.0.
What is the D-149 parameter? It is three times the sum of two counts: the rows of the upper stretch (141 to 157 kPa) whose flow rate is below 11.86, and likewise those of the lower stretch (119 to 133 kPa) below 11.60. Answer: 27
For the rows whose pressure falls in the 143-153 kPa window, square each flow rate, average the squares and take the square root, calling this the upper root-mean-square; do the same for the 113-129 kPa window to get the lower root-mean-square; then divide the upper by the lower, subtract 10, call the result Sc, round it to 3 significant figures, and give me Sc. -9.04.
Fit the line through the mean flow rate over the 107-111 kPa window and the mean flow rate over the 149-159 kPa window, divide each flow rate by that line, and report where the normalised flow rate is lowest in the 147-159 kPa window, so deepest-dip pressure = 158 kPa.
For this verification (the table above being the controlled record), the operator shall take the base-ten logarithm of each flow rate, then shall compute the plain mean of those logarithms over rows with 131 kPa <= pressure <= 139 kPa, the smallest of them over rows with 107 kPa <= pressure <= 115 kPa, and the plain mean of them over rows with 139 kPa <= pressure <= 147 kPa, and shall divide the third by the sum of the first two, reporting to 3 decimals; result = 0.504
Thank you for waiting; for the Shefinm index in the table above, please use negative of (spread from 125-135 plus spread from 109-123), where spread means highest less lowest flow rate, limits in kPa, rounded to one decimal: -2.4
